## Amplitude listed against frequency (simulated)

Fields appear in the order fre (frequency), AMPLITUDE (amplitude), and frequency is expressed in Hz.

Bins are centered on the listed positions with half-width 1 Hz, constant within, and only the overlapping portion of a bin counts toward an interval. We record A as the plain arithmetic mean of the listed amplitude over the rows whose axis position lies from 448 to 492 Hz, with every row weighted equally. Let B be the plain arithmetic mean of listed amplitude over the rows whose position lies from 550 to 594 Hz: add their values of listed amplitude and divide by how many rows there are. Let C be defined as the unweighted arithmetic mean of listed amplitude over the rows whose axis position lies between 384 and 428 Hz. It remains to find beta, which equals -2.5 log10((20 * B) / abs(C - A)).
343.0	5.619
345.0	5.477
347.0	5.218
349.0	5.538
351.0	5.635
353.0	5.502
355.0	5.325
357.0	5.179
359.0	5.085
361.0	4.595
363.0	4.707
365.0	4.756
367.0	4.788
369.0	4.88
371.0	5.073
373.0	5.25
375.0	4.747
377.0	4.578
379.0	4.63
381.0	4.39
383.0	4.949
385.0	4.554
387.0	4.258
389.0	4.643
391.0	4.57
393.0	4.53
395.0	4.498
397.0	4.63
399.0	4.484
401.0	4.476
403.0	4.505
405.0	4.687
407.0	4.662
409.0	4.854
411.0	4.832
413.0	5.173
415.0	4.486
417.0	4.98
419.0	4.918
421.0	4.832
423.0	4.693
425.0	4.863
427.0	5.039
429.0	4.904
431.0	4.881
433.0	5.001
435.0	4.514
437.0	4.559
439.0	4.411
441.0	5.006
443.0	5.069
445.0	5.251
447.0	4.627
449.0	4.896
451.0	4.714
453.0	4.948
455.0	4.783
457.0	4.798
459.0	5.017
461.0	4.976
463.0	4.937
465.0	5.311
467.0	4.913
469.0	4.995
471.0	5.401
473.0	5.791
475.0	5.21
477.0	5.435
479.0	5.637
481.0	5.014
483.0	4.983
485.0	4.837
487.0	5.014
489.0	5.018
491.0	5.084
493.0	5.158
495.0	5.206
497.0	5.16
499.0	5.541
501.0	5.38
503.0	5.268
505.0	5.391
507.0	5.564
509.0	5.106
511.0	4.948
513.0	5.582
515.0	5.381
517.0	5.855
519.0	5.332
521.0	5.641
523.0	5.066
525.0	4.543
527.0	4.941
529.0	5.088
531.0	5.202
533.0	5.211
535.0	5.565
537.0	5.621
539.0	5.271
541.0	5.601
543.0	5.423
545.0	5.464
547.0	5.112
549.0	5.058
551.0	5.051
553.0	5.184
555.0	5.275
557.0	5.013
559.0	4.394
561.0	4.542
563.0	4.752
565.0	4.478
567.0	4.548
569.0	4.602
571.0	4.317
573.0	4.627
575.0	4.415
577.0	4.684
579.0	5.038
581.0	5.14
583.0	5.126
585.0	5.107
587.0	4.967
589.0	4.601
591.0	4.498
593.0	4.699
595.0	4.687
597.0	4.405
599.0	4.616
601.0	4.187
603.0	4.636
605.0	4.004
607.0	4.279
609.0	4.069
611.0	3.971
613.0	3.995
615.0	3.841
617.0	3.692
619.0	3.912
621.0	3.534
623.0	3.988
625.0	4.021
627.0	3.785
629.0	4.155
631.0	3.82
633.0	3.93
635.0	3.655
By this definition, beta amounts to -6.0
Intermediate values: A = 5.1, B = 4.8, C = 4.69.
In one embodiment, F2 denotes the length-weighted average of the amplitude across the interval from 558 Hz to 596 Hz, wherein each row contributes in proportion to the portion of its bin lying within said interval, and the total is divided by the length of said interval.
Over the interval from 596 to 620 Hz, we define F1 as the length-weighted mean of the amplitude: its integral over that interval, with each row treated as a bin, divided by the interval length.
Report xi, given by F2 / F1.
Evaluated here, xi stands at 1.14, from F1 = 4.13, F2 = 4.7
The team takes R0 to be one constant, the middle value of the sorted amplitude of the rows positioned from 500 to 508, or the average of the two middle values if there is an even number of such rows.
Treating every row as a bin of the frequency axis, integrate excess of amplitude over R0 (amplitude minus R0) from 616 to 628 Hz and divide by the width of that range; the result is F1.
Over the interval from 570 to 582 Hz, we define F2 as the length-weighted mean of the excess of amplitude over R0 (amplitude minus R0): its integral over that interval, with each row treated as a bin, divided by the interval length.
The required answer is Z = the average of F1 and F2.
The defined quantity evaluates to -1.1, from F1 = -1.6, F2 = -0.7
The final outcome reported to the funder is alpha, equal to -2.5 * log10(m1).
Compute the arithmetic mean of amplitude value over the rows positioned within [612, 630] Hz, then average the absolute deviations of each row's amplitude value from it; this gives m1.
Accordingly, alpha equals 2.07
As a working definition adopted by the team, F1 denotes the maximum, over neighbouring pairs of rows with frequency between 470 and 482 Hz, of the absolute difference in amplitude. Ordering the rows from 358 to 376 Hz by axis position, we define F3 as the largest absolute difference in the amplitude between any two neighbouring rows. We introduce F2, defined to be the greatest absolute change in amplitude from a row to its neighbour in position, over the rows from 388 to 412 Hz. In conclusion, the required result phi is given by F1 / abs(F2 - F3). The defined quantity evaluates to 2.0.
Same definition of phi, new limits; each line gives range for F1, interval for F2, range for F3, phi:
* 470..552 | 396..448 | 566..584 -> 1.9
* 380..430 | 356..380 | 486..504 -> 5.6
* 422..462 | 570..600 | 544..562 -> 2.5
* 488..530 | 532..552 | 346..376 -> 4.3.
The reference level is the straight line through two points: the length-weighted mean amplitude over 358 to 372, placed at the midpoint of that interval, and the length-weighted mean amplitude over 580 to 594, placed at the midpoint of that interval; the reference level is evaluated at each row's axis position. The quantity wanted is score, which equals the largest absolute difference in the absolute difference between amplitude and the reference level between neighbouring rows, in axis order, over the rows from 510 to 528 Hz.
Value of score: 0.63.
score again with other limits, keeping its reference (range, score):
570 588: 0.31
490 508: 0.38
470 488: 0.62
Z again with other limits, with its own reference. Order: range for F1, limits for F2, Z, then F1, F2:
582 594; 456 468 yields -0.5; -0.6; -0.4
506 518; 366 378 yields -0.2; 0.0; -0.5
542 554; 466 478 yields -0.1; -0.2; -0.1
